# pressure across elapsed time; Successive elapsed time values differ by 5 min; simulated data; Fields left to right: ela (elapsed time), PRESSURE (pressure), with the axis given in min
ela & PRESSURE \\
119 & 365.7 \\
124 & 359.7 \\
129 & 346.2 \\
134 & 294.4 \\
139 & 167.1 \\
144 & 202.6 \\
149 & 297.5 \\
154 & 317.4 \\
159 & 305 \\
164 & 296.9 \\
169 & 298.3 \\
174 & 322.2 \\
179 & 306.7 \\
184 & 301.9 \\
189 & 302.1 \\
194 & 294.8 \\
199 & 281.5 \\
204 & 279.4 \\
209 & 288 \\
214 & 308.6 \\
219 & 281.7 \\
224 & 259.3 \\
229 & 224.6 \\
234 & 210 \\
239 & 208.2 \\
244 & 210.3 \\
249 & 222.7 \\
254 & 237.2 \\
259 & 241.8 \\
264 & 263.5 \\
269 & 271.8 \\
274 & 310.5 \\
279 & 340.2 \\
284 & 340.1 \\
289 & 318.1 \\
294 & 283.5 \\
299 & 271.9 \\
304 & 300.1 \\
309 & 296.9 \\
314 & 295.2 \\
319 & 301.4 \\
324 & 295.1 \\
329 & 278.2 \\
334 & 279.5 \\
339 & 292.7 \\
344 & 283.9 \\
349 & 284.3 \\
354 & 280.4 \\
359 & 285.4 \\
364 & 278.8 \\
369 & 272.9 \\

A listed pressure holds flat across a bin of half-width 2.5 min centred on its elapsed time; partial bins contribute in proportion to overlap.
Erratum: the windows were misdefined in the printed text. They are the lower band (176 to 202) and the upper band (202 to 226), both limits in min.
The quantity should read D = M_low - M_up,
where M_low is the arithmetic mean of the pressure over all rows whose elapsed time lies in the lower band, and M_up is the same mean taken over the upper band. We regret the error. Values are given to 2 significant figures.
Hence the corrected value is 14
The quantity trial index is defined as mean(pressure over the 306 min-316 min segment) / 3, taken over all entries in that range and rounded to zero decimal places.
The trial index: 99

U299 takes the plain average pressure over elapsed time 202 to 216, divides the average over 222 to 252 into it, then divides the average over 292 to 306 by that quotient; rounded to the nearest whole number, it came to 217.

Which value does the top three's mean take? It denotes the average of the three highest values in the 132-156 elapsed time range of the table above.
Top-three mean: 303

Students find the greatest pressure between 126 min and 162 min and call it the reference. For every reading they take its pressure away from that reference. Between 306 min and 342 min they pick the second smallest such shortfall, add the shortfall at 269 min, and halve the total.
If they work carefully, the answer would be 62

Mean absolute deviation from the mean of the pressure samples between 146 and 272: 31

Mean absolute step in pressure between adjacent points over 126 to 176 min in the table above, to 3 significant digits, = 41.7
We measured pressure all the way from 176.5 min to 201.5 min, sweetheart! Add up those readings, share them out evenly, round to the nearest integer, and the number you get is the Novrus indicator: 297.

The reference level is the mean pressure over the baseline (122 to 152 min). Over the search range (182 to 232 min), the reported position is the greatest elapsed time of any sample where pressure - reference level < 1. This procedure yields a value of 229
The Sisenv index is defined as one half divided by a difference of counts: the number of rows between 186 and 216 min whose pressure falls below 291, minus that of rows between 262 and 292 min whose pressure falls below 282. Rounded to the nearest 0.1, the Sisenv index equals 0.5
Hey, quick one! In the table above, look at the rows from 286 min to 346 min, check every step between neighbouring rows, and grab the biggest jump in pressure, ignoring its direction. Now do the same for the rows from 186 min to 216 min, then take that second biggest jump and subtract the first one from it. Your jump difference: -14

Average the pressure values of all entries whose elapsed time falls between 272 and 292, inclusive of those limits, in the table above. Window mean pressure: 327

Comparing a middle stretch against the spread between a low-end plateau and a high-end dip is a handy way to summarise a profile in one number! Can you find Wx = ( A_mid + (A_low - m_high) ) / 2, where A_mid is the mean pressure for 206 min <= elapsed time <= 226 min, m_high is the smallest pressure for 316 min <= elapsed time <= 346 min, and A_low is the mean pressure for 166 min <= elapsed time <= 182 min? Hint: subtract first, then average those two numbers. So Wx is 158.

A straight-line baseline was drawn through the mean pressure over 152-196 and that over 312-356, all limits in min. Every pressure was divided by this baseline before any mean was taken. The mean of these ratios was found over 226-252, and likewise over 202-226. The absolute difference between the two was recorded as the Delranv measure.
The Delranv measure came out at 0.22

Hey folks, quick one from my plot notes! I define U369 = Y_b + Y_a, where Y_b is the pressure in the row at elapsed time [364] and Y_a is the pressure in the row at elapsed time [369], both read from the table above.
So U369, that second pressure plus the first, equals 552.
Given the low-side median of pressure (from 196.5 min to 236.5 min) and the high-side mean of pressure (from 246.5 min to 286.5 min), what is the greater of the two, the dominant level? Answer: 280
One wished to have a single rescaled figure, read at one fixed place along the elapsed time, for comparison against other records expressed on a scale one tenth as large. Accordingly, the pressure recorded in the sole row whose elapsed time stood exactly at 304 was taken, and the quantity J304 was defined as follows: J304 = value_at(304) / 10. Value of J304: 30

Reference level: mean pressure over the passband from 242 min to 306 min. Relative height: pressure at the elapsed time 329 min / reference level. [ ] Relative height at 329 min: 1.00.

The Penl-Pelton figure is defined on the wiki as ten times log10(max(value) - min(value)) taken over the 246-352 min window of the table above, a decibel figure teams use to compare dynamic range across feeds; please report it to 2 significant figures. 21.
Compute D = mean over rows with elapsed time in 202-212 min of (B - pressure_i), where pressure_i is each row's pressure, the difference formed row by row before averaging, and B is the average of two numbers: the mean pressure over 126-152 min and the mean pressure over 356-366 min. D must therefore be -12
